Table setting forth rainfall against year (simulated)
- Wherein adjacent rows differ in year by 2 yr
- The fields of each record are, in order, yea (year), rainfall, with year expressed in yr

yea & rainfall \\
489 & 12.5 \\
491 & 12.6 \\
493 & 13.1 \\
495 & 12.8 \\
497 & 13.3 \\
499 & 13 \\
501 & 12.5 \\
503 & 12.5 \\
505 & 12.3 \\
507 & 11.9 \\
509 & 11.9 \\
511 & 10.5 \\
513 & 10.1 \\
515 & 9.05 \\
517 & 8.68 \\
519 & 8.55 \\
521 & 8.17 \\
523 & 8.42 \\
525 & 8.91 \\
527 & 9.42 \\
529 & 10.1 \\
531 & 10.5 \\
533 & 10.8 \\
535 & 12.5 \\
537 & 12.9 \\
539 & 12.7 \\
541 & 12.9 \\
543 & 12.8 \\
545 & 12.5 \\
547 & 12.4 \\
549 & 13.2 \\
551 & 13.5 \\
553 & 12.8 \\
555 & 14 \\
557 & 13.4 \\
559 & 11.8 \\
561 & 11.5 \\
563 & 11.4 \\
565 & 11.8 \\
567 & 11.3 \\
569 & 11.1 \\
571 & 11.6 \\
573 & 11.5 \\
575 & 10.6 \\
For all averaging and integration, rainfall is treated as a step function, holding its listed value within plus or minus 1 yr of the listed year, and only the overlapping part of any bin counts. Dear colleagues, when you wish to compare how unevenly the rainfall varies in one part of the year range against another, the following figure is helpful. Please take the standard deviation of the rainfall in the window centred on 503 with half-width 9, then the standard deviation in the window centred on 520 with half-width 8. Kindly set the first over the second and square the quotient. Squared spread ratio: 1.8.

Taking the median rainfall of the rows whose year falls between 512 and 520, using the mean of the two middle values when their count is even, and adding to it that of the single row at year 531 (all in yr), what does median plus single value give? 19.4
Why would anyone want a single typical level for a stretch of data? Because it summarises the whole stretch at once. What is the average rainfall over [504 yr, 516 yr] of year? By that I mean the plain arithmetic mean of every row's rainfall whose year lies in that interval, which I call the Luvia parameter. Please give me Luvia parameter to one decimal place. 11.0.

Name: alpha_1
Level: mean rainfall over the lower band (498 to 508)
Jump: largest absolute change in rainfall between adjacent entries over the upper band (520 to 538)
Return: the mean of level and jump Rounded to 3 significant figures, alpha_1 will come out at 7.07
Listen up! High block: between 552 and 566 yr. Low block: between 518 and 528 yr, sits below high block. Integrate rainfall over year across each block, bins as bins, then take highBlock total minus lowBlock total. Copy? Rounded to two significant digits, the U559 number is 86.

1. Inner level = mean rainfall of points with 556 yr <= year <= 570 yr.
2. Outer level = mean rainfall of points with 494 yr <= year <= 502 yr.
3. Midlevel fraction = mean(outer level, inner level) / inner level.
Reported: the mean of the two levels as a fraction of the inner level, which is 1.05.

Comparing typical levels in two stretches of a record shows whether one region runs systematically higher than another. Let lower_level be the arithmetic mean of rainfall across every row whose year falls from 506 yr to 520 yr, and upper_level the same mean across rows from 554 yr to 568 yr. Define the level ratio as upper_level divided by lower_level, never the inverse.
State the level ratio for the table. 1.21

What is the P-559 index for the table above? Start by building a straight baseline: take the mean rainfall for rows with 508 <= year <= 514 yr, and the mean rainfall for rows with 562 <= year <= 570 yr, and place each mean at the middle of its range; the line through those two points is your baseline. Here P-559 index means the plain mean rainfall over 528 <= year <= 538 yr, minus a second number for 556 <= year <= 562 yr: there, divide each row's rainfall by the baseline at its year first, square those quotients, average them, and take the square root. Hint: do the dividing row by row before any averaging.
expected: 10.3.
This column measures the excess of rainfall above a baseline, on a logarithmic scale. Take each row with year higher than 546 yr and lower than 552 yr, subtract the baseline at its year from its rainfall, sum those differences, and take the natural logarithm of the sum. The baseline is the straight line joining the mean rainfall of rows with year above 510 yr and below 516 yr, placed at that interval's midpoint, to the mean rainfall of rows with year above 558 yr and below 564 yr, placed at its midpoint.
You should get 1.73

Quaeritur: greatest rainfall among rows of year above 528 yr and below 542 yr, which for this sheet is 12.9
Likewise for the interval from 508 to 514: 11.9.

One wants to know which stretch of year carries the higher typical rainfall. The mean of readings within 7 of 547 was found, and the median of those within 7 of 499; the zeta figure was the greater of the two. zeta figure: 12.9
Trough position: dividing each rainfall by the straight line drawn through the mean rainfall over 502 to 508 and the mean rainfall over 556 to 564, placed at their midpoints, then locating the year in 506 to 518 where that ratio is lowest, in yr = 517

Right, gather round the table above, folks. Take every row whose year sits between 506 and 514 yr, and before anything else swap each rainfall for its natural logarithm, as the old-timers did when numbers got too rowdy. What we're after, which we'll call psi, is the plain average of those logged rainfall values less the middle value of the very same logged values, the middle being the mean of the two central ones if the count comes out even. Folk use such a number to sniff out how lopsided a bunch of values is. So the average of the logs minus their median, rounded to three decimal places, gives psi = -0.010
